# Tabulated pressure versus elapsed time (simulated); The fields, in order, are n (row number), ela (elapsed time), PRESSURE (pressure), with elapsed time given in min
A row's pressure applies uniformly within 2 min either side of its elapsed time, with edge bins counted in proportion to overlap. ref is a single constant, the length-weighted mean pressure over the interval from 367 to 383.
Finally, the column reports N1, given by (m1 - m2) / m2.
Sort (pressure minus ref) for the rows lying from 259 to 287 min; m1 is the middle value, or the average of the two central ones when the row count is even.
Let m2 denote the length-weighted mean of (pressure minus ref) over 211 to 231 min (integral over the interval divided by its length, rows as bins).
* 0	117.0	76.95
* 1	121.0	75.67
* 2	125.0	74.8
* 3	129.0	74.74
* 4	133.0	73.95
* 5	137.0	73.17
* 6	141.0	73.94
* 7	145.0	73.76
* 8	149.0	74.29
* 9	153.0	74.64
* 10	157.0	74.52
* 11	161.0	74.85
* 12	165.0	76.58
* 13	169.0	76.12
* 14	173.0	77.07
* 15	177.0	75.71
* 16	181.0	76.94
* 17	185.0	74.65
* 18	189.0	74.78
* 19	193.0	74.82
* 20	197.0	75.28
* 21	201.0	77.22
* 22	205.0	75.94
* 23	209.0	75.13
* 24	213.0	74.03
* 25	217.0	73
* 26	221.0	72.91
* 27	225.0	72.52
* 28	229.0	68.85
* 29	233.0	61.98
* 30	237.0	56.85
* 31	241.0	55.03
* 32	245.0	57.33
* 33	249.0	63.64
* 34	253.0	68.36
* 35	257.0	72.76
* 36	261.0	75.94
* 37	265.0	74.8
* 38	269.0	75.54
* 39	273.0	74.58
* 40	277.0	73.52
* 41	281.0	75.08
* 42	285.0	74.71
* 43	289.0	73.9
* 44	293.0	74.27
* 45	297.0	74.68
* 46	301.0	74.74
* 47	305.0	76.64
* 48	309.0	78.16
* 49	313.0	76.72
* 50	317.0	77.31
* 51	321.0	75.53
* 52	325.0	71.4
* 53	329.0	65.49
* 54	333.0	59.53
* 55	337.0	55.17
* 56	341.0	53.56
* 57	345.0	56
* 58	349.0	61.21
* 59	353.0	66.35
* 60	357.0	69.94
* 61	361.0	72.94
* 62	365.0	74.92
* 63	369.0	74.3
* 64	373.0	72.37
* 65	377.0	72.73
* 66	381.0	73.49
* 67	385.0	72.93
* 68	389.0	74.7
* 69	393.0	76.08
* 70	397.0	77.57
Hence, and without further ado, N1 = -2.6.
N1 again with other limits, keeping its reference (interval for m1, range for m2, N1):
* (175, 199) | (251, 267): -8.1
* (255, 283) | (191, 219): -0.1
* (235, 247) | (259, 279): -10.9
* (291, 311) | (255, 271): 0.0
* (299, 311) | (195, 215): 0.5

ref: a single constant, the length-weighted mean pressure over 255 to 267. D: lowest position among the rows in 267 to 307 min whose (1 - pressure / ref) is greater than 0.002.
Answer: 277.0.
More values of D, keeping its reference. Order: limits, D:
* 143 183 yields 145.0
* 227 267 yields 229.0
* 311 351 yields 325.0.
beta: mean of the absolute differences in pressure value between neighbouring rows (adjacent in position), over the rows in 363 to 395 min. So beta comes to 1.1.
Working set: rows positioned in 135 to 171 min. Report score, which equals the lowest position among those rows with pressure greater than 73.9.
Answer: 141.0 min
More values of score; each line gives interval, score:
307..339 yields 309.0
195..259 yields 197.0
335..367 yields 365.0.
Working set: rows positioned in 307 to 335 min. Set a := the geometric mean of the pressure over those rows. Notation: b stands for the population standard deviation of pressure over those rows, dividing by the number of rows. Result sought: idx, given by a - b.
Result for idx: 65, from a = 72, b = 6.5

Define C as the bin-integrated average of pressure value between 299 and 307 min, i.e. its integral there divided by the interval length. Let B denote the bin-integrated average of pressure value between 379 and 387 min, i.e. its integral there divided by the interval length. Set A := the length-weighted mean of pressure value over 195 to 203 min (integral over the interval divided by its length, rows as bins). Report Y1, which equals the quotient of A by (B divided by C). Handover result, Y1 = 79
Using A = 76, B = 73.2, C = 75.7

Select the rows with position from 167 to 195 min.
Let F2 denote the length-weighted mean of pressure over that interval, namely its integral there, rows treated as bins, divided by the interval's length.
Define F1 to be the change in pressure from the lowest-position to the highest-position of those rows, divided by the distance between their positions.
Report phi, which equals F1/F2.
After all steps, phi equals -0.0007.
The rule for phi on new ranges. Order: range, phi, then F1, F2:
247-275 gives 0.0063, 0.46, 72.2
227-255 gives -0.0003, -0.02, 61.7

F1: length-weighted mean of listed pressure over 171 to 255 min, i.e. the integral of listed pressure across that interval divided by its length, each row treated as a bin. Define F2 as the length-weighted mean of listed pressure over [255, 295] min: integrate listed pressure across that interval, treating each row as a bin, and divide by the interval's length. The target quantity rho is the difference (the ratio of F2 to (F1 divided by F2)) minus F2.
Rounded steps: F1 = 71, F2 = 74.5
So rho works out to 4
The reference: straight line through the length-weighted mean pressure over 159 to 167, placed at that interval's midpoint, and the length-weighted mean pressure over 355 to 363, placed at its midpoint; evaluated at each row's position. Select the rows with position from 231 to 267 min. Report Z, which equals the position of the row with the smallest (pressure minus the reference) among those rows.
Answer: 241.0 min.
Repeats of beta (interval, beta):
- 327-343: 4.0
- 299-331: 2.5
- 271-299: 0.8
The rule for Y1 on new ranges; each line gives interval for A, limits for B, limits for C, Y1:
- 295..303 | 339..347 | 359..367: 101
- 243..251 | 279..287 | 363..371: 60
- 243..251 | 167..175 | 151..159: 59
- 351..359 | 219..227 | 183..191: 70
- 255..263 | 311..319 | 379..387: 71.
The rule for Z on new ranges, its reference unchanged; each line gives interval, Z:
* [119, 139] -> 137.0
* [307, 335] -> 333.0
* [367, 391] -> 373.0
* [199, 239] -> 237.0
